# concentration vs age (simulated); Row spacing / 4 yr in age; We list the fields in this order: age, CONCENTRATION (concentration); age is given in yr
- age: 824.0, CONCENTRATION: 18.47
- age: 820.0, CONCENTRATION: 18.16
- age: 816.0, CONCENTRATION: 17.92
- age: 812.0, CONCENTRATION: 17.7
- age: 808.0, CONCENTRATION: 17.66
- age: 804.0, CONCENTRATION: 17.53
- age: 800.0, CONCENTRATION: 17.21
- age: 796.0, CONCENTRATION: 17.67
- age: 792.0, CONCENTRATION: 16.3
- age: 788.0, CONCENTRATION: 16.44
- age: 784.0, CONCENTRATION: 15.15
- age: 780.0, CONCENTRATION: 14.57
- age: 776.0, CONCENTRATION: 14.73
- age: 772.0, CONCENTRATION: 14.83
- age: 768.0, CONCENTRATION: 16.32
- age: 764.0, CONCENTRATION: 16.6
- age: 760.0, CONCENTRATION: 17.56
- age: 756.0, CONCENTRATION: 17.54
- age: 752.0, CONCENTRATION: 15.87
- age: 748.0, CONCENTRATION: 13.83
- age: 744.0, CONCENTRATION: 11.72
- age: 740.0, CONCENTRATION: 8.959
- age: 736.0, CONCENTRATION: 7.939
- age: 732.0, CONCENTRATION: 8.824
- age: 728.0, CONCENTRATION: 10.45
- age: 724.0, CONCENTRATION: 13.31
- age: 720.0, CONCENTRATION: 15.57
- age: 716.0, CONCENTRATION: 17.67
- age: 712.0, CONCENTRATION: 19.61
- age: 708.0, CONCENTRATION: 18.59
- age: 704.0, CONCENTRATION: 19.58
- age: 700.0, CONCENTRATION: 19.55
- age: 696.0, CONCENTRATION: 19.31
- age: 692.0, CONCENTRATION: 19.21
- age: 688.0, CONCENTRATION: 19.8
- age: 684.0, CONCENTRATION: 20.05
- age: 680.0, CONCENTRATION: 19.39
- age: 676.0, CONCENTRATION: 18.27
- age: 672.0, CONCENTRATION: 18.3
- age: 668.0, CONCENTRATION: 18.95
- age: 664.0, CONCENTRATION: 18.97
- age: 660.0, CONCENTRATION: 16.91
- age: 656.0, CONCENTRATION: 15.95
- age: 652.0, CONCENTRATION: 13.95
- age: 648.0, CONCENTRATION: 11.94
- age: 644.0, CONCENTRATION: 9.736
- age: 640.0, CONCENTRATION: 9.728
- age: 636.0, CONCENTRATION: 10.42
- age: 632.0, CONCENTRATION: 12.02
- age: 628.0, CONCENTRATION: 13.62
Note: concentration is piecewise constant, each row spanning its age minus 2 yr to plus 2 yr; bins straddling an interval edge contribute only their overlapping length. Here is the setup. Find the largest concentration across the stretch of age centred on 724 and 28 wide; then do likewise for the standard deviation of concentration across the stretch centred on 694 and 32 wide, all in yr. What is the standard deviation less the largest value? -19.2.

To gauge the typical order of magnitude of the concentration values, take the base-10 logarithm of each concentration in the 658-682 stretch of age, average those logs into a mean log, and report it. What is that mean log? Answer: 1.27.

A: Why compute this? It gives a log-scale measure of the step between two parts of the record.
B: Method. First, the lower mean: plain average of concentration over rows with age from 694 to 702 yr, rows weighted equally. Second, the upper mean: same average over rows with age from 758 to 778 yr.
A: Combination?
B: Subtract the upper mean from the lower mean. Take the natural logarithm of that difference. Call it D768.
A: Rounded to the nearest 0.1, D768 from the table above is 1.2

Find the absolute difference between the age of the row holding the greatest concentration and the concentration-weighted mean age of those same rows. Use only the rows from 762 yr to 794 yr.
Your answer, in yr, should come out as 14.0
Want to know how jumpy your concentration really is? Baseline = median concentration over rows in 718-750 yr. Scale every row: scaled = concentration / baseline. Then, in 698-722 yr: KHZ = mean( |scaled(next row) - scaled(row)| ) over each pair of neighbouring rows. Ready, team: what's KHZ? 0.11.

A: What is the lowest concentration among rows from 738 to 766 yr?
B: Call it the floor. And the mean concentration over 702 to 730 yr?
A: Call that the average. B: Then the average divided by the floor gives 1.8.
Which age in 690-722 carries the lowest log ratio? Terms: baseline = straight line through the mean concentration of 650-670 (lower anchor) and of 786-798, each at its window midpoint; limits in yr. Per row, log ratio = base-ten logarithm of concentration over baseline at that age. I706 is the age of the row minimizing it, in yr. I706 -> 720.0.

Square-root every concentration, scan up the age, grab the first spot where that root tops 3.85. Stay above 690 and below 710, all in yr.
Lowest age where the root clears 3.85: 692.0 yr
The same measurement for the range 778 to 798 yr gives 784.0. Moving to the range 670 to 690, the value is 672.0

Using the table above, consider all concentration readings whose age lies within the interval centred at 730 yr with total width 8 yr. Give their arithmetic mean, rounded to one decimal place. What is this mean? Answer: 9.6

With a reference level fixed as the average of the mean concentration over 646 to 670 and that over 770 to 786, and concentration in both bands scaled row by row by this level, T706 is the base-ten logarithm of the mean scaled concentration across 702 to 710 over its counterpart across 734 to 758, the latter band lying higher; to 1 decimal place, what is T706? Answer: 0.2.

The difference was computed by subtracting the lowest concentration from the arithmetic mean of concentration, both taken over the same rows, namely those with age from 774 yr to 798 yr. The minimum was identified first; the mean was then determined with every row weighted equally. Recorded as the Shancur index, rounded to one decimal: 1.2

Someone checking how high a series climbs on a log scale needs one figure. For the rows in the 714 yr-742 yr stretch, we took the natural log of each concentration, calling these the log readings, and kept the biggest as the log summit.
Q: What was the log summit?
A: 2.87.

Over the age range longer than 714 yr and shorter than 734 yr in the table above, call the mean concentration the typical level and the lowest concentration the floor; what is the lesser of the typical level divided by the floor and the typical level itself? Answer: 1.49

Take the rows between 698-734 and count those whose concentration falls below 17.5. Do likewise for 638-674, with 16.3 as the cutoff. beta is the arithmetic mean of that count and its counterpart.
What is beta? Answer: 4.5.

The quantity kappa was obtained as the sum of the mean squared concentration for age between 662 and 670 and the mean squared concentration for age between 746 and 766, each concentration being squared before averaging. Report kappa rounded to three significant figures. 626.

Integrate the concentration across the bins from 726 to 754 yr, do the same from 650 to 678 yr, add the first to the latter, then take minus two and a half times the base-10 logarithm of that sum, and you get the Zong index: -7.25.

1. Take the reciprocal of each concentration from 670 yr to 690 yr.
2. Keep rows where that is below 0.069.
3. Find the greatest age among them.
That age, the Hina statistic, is 688.0 yr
